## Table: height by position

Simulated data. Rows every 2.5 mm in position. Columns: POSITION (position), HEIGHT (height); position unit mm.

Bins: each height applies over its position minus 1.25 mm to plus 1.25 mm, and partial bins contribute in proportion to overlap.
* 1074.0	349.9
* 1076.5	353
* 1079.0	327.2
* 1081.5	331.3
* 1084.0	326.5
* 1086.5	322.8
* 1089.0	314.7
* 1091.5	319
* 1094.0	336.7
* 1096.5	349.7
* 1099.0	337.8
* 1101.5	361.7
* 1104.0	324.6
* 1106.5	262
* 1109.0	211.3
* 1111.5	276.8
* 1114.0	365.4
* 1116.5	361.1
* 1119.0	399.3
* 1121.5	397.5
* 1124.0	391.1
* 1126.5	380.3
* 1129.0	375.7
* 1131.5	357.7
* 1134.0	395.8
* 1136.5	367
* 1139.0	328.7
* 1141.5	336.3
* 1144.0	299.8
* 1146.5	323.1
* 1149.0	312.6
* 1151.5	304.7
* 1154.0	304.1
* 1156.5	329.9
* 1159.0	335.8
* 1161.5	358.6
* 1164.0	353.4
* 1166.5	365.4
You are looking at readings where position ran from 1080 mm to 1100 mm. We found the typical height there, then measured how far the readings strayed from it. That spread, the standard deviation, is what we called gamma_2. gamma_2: 11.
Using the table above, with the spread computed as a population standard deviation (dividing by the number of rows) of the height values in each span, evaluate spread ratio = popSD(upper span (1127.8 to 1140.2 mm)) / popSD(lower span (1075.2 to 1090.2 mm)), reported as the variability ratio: 1.9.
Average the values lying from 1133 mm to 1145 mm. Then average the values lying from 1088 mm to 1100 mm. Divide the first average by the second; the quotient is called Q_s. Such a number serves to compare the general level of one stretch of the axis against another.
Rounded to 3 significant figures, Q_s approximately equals 1.04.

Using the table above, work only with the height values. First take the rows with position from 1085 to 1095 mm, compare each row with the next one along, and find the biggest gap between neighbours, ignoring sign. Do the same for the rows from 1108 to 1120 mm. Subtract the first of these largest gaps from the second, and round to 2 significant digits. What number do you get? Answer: 71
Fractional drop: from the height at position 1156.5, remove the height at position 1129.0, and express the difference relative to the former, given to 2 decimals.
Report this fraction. -0.14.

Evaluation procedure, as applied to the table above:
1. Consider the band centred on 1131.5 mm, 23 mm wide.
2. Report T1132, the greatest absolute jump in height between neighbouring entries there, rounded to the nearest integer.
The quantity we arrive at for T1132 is 38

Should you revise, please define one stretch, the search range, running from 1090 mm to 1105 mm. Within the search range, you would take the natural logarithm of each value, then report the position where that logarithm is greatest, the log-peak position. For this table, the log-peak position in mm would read 1101.5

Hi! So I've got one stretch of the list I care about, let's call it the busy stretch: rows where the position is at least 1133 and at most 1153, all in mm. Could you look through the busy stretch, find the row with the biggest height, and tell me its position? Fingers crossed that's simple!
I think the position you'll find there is 1134.0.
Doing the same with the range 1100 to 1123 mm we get 1119.0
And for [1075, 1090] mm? 1076.5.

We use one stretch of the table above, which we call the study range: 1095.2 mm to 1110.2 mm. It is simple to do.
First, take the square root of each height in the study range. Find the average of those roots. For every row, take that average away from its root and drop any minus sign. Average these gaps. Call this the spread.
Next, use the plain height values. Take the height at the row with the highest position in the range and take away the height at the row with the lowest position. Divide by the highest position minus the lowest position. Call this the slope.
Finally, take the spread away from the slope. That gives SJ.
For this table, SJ -12.5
